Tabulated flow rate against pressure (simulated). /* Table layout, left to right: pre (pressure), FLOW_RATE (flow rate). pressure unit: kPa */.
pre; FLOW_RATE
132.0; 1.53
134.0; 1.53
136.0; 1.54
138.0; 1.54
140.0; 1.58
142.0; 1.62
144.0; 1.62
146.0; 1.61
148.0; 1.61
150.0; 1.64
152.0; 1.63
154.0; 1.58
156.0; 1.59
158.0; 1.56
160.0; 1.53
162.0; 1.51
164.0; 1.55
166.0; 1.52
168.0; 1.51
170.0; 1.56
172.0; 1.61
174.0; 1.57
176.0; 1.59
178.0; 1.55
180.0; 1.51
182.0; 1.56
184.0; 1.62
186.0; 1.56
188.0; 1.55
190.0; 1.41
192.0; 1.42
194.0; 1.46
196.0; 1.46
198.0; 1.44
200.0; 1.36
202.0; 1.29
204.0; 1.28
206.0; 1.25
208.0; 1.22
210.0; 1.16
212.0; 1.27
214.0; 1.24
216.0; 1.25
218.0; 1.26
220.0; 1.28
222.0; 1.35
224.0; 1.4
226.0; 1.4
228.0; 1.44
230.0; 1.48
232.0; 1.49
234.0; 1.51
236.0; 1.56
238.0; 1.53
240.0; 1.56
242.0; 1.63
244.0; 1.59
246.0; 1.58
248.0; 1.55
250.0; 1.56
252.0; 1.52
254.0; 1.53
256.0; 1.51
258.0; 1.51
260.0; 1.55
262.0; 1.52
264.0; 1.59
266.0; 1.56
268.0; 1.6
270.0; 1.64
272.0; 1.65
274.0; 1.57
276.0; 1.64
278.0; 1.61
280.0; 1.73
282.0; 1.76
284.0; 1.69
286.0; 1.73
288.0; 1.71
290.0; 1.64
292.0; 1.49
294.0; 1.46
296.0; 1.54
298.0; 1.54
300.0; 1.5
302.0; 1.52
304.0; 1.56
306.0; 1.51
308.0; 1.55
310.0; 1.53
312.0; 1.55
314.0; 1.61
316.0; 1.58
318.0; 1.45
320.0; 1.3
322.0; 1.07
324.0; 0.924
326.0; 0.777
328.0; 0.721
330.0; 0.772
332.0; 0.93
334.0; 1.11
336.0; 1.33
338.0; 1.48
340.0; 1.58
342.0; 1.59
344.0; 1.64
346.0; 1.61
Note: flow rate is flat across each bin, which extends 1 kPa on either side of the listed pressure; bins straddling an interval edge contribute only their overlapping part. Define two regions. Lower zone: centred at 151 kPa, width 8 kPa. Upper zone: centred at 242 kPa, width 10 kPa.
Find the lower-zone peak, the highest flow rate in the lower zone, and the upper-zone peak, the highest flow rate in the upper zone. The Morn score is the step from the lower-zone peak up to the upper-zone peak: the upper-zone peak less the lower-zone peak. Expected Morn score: 0.0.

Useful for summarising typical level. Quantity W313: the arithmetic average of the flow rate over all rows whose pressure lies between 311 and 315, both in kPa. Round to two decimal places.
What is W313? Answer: 1.58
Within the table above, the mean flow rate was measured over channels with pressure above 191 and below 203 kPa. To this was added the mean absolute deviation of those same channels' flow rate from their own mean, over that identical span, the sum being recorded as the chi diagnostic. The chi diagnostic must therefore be 1.46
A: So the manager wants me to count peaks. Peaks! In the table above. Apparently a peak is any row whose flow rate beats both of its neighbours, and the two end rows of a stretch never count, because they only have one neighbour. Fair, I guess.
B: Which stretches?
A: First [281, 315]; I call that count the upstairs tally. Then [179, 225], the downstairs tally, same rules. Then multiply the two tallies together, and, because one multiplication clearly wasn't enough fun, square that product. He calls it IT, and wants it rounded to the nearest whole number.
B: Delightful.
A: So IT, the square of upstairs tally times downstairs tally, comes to 36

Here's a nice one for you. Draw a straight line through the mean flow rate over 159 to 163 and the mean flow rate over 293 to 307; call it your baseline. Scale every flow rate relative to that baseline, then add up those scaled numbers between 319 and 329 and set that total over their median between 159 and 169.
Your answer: 3.2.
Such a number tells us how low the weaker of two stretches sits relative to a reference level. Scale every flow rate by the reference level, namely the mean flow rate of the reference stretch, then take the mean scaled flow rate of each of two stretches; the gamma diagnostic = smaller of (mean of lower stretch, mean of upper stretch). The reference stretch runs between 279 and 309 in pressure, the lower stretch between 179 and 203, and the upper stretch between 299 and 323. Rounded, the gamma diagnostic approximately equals 0.92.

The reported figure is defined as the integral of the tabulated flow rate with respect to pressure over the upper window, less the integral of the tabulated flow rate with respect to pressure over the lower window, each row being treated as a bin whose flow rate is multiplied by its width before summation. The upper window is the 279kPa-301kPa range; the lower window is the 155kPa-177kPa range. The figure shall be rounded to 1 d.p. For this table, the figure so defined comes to 1.4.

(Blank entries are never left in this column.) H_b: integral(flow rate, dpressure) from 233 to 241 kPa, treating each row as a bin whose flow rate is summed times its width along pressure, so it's 12.3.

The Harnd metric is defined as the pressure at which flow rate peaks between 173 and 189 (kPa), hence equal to 184.0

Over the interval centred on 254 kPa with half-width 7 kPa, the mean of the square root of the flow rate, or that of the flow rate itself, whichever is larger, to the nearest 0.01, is 1.53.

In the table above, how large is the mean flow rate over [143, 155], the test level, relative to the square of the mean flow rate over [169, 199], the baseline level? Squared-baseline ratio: 0.69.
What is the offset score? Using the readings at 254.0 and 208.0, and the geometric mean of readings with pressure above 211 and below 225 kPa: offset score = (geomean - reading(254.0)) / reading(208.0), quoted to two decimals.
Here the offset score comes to -0.20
